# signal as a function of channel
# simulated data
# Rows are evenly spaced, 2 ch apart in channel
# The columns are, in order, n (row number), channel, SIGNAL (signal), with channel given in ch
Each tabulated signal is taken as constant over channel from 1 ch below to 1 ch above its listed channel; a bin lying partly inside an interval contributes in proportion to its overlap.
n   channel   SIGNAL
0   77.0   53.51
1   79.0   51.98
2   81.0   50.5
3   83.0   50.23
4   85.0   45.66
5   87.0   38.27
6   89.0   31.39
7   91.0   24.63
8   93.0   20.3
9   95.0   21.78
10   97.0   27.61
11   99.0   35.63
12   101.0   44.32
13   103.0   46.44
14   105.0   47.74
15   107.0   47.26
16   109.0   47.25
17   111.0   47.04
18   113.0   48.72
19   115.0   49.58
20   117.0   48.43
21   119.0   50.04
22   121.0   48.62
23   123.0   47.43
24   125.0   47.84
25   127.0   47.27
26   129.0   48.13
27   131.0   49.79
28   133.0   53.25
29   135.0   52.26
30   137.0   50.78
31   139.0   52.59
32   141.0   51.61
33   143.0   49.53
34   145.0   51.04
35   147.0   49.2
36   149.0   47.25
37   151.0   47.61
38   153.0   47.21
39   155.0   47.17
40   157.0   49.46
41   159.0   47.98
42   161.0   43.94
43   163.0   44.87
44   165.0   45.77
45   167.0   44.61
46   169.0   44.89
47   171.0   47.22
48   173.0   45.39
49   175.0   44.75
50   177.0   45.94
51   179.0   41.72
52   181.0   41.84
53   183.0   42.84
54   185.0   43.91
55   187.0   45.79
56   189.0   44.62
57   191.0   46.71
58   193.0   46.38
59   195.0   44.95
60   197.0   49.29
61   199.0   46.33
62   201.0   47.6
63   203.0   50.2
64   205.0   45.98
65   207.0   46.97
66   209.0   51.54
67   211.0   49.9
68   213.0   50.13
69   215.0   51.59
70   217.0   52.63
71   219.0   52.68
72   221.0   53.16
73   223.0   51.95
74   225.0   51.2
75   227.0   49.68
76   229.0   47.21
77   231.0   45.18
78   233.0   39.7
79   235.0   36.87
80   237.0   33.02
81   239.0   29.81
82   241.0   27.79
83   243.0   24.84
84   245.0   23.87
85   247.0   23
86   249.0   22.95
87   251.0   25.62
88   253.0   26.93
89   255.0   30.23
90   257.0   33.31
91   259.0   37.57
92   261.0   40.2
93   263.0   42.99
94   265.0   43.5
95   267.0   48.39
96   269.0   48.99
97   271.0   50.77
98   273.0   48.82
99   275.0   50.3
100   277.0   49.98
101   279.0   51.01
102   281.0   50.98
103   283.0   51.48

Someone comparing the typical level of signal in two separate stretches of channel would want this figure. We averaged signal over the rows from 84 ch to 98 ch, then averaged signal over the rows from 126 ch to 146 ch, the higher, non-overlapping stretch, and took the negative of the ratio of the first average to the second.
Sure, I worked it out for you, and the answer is -0.59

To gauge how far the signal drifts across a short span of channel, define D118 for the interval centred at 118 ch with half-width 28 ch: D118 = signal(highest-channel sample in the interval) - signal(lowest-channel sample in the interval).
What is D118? 26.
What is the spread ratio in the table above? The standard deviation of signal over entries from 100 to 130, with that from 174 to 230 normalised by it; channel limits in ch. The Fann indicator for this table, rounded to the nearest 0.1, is 2.5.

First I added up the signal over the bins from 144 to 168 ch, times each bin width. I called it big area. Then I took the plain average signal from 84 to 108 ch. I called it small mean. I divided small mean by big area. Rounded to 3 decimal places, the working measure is 0.032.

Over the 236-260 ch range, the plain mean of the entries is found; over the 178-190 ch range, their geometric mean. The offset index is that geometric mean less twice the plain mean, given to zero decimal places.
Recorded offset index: -13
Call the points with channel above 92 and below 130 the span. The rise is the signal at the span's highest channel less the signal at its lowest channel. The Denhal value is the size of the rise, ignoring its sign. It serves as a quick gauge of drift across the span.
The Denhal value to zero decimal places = 28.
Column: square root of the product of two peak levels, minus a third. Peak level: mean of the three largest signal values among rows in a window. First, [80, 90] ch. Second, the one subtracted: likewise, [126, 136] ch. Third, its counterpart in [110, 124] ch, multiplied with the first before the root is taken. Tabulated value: -2.6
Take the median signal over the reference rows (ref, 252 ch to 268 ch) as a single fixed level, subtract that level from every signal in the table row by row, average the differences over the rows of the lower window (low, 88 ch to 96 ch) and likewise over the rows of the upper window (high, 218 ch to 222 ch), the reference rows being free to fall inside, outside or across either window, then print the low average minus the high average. -28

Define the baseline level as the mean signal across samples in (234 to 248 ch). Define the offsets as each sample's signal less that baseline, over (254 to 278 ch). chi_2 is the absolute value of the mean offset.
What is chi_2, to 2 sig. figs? 15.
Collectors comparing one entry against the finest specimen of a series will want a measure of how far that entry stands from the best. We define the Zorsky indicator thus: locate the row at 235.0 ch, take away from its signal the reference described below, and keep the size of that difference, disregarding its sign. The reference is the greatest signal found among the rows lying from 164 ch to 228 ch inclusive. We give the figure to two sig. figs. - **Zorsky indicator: 16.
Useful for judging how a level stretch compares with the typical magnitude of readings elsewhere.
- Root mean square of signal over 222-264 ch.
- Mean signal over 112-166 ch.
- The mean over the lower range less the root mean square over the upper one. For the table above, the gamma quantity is 12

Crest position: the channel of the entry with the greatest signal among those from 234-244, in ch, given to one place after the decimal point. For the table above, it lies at 235.0 ch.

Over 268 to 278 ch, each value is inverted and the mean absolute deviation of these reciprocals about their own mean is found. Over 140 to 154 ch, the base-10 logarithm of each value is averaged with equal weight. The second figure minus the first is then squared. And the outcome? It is 2.86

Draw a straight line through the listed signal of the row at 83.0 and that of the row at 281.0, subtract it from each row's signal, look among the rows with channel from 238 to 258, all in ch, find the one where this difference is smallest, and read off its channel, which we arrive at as 249.0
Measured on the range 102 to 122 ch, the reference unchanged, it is 103.0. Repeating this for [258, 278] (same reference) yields 259.0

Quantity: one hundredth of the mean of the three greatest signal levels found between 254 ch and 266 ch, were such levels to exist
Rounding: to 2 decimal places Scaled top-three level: 0.42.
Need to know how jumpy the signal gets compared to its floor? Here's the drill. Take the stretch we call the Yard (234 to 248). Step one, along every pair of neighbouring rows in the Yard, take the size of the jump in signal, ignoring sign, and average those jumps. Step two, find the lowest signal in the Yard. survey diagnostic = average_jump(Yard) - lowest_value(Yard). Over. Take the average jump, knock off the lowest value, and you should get -21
